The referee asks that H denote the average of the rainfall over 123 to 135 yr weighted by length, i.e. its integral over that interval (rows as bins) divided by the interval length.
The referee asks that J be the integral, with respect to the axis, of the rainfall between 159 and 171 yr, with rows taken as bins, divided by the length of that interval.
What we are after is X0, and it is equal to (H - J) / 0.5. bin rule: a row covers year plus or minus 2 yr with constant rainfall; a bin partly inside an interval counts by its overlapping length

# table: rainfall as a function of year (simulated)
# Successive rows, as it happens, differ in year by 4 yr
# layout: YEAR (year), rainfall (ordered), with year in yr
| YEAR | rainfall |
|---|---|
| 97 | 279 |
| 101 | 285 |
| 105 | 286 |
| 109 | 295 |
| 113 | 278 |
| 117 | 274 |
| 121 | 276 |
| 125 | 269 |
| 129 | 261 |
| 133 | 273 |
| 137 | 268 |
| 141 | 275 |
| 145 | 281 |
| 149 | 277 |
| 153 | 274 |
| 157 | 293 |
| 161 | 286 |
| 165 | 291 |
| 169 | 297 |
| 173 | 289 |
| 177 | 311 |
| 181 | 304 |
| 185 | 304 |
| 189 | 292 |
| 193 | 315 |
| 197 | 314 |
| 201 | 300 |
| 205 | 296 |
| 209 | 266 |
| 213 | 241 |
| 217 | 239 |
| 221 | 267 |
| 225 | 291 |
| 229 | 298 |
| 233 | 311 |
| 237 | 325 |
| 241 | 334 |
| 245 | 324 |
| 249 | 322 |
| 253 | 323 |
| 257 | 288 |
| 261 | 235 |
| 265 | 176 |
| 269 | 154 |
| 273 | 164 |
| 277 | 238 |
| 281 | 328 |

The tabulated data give -47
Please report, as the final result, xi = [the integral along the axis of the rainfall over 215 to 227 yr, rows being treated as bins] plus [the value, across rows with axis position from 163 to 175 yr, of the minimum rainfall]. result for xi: 3477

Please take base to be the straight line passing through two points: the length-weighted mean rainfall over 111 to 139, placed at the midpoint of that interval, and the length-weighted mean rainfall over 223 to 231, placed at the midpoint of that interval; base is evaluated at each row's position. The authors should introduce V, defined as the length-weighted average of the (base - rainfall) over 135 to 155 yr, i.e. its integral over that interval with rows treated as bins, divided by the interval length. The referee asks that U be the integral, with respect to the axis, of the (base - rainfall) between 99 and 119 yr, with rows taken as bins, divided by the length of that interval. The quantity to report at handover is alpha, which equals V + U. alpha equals -15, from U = -16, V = 1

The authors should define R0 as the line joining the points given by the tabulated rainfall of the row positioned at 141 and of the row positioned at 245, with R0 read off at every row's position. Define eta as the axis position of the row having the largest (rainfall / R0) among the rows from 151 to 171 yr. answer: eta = 157 yr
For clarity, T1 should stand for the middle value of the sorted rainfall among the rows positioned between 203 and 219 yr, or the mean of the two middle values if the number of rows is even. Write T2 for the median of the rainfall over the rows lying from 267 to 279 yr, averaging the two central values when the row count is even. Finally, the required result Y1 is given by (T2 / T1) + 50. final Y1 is 50.6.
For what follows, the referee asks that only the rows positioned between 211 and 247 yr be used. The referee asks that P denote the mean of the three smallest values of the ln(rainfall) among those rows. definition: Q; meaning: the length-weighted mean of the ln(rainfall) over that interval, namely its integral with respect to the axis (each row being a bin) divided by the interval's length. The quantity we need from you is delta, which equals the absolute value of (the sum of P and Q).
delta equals 11.2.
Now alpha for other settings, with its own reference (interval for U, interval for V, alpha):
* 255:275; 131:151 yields 100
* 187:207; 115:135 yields -15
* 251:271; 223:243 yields 51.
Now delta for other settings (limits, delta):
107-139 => 11.2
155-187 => 11.4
